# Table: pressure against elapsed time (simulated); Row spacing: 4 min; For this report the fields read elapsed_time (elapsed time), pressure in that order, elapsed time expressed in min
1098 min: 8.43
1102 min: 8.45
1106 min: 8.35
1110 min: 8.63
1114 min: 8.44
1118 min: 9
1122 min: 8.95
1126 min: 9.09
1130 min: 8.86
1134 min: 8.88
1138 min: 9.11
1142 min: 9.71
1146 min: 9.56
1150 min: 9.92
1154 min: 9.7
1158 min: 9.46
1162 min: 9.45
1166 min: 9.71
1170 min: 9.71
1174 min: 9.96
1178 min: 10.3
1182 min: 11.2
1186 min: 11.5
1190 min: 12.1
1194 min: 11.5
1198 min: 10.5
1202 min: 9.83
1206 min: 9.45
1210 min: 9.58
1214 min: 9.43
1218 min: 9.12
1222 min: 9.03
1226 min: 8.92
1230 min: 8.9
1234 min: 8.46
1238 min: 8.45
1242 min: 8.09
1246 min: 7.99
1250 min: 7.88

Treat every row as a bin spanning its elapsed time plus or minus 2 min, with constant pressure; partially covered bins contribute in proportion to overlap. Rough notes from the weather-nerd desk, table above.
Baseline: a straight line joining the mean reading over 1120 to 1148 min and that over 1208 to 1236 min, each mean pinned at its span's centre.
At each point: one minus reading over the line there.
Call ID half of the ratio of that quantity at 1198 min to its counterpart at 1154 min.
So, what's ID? 1.3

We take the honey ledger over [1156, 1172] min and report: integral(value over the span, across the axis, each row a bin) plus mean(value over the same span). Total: 163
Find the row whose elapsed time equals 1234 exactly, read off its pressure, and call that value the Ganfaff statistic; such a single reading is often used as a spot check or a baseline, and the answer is 8.46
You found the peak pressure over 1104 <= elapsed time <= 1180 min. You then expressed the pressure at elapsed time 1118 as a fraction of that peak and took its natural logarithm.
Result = -0.13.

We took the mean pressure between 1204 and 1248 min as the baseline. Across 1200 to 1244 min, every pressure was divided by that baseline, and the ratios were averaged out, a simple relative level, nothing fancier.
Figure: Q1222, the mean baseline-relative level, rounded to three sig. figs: 1.02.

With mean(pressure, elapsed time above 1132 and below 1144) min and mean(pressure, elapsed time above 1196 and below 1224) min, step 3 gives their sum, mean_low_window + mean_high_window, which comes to 18.8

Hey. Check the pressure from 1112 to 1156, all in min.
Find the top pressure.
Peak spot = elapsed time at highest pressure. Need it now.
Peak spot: 1150 min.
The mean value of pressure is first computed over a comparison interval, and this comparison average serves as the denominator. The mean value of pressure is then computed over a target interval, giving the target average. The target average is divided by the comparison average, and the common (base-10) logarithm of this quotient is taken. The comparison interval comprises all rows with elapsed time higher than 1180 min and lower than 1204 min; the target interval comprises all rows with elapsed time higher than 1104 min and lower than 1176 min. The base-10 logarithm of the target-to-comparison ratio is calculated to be -0.08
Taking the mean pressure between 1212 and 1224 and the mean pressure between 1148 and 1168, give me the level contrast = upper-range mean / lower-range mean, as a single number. 0.95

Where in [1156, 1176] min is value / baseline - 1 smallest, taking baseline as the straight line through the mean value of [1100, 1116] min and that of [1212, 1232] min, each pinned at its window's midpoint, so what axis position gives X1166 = 1162 min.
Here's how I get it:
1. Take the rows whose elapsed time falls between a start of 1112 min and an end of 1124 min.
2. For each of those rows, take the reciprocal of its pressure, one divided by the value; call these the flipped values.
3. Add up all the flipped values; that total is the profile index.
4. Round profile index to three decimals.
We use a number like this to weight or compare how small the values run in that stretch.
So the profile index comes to 0.341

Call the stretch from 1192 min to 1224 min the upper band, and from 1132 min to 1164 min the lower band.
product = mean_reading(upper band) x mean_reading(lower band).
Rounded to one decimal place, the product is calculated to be 92.9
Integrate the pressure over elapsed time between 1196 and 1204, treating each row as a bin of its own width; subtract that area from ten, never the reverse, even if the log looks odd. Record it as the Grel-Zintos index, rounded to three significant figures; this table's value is -71.3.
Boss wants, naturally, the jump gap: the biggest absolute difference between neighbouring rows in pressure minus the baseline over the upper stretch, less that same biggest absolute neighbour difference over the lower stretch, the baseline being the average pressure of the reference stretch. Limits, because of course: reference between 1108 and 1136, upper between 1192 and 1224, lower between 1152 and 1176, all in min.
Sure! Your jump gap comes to 0.74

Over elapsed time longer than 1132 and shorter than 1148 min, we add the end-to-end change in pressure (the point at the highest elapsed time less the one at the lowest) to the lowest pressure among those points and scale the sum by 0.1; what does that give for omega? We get 0.96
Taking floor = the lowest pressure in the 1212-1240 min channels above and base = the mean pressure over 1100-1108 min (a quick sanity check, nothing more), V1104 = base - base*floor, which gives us -63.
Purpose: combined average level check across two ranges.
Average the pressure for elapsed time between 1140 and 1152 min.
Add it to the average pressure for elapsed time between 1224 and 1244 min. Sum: 18.3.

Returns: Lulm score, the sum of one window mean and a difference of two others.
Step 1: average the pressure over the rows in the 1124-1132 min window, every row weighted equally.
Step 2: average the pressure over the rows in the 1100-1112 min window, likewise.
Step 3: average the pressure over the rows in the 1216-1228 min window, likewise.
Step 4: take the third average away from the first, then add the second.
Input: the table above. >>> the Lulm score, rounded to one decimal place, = 8.4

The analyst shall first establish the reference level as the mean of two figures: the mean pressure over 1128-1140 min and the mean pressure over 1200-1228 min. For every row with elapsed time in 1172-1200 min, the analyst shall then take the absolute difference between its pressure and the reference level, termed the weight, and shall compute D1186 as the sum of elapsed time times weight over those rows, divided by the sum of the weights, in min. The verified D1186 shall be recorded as 1187.5 min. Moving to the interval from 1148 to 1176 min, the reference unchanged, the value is 1162.4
